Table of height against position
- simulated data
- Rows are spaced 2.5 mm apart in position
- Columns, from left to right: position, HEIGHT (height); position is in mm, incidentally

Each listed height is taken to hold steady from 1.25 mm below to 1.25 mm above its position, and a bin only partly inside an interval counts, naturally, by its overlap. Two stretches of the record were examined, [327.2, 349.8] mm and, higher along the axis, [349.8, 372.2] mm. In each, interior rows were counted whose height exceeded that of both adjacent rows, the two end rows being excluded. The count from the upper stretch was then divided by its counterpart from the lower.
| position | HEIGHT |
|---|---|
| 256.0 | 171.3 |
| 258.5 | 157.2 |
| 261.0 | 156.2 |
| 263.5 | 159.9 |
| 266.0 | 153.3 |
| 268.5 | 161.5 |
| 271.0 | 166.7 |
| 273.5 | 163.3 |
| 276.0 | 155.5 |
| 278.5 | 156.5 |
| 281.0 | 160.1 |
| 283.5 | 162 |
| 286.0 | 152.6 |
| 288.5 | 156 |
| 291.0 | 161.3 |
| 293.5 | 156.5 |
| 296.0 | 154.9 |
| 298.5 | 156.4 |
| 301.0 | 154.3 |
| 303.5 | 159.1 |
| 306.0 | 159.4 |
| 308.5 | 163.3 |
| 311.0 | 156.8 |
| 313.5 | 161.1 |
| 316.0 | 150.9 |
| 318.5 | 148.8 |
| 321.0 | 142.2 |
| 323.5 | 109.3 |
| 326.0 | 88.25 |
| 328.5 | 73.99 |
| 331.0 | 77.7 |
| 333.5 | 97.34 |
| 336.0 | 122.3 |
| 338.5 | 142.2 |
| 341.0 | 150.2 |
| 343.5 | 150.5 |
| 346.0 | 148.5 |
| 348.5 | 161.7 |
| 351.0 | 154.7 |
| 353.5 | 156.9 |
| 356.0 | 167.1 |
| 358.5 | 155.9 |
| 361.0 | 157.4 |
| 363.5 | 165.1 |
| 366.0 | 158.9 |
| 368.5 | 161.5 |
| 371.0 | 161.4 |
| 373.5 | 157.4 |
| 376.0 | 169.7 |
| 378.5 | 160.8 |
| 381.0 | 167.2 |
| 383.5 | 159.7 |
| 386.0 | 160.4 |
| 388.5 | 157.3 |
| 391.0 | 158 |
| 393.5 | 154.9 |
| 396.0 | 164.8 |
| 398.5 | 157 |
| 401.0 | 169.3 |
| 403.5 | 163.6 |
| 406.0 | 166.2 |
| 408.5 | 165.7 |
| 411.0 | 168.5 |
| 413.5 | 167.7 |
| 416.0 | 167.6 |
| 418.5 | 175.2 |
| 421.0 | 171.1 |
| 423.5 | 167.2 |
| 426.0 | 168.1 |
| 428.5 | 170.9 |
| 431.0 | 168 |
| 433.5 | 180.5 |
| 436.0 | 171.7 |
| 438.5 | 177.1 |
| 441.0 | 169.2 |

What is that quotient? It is 3.0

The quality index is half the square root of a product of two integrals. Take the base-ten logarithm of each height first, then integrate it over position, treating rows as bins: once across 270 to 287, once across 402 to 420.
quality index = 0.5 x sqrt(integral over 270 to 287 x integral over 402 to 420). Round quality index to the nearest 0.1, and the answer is 19.4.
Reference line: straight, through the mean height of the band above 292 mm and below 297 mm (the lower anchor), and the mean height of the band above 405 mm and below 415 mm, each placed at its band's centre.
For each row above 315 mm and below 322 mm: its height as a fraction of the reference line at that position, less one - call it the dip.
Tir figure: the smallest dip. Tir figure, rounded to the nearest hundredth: -0.10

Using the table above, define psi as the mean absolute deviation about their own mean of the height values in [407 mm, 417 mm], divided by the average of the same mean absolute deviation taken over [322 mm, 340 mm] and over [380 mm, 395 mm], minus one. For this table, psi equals -0.9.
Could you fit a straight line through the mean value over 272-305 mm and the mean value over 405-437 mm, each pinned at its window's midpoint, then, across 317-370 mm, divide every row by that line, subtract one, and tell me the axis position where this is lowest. 328.5 mm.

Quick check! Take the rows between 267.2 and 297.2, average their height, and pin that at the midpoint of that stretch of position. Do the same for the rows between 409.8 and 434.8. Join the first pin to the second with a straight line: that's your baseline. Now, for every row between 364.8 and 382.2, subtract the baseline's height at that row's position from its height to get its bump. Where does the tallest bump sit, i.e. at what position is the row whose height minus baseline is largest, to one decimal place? 376.0 mm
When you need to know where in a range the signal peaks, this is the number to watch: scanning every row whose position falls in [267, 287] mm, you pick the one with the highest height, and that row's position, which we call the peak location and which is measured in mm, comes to 271.0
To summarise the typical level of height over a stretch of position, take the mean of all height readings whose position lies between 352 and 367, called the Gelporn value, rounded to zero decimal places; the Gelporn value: 160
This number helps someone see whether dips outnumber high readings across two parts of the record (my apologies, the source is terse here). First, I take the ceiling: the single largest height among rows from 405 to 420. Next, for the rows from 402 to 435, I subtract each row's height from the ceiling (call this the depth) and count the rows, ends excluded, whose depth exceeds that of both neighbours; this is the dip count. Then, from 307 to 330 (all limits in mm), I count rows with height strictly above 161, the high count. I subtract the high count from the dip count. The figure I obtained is 2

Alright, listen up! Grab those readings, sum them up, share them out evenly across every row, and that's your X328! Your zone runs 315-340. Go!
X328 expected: 115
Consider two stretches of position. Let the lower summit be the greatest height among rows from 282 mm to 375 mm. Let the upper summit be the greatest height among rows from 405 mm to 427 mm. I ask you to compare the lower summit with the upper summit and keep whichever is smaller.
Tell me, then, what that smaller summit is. 167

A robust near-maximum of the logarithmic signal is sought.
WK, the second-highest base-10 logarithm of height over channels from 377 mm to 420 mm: 2.23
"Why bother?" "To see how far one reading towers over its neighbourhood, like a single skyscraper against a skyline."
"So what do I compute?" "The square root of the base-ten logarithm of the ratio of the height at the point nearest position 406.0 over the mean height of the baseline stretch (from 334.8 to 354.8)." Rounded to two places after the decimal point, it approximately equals 0.22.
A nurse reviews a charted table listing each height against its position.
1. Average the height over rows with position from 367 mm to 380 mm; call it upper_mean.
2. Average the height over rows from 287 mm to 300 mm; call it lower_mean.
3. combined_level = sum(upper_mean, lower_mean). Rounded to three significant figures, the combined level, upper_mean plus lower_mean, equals 319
